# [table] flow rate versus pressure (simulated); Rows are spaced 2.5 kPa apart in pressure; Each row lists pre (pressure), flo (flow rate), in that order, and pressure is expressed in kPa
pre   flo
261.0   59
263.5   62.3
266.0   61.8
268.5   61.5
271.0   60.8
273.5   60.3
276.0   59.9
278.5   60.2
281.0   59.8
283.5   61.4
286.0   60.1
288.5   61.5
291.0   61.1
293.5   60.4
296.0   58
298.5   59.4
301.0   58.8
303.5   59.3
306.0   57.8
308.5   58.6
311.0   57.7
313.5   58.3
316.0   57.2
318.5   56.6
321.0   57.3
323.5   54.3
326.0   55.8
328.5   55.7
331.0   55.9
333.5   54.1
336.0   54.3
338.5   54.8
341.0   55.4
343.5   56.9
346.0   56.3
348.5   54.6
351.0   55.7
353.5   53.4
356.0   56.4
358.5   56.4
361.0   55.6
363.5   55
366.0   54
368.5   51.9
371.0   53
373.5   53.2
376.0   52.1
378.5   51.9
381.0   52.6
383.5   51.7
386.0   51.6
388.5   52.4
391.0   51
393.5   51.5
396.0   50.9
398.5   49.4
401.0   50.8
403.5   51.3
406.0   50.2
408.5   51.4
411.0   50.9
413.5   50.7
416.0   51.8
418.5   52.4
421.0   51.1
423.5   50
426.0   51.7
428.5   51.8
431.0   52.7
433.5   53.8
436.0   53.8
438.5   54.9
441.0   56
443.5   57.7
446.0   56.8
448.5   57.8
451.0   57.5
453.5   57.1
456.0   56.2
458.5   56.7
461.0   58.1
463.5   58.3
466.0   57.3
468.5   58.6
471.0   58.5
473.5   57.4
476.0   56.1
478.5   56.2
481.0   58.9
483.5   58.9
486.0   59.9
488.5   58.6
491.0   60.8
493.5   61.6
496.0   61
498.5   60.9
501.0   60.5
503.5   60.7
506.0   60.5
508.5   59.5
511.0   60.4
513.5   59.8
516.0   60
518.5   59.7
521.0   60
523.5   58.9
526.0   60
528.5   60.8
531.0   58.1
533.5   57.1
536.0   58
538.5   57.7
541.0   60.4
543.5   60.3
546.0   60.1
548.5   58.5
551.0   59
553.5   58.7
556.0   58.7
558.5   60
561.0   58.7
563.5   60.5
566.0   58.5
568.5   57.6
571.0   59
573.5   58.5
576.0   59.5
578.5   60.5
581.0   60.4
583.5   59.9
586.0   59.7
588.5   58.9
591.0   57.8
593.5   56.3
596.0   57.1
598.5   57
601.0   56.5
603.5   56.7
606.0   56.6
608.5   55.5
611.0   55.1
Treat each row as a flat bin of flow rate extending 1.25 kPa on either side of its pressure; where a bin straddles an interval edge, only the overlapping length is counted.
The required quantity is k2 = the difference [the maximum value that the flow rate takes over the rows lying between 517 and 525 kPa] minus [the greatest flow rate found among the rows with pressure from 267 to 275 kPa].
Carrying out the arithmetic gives -1.5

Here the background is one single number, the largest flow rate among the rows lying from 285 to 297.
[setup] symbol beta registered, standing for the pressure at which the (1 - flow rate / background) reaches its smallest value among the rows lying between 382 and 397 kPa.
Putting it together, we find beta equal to 388.5 kPa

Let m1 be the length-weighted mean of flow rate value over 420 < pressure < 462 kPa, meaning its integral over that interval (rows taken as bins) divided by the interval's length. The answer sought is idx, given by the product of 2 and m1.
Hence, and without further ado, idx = 110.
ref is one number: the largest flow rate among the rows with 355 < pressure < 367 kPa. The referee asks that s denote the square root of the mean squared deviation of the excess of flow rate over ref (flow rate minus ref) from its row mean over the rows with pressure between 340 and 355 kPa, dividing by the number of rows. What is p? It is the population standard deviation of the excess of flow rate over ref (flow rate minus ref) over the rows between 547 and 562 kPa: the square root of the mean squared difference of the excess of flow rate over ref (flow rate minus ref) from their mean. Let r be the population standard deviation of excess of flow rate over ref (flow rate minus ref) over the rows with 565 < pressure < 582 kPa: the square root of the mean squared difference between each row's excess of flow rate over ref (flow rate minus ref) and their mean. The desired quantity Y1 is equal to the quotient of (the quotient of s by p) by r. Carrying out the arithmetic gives 2.3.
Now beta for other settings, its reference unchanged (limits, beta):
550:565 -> 563.5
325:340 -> 331.0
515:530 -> 528.5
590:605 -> 591.0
